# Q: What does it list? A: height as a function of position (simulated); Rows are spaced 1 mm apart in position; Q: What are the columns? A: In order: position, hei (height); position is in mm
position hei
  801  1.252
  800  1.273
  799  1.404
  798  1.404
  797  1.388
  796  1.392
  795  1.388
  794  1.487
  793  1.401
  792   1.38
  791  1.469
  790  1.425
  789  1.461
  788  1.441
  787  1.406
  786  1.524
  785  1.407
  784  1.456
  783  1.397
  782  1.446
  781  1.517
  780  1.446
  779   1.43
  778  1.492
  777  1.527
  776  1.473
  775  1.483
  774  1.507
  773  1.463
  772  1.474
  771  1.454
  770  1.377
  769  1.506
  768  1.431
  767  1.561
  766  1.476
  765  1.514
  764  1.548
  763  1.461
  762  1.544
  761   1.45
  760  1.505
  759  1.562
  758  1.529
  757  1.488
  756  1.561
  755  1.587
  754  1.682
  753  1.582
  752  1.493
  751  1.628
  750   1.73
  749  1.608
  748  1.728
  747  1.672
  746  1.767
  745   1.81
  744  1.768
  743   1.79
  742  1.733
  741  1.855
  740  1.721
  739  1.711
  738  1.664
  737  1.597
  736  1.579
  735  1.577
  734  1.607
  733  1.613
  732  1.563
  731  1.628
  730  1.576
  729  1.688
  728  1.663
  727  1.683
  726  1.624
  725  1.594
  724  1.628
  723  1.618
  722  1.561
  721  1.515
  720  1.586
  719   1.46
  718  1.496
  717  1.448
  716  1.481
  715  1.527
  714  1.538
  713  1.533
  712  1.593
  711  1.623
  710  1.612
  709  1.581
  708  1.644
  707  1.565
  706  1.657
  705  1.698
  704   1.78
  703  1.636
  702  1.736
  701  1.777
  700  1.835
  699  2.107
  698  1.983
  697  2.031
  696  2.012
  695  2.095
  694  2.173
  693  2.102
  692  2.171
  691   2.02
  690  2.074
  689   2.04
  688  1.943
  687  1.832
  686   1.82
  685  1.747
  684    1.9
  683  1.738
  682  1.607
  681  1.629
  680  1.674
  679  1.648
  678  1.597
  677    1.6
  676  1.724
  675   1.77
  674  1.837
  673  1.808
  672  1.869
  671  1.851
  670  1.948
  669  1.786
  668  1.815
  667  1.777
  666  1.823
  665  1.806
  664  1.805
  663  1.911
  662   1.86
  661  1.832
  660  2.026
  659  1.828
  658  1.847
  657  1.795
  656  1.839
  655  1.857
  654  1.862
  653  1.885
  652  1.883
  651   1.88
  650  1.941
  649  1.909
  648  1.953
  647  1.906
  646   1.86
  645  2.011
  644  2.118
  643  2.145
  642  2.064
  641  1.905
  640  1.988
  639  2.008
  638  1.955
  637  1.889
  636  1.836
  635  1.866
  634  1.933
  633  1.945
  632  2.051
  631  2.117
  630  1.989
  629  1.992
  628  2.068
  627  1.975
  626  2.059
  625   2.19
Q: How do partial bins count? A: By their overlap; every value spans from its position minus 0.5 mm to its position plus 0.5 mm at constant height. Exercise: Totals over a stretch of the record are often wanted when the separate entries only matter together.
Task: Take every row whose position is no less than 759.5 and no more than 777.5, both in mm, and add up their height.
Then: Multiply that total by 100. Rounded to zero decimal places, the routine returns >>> 2675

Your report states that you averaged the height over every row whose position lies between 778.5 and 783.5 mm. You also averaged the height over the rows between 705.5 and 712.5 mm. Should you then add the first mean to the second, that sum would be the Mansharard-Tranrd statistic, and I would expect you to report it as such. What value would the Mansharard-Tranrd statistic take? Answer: 3.06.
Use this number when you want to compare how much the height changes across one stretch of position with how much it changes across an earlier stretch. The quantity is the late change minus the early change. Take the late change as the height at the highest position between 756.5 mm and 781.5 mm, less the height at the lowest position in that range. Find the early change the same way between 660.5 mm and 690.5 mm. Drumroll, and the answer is -0.21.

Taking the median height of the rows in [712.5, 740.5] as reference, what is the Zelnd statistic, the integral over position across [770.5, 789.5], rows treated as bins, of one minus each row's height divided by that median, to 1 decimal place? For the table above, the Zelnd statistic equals 1.5 mm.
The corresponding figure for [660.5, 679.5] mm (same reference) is -2.4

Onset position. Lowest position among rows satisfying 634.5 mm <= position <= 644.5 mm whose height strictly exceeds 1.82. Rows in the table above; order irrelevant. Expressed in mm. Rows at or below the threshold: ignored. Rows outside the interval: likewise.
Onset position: 635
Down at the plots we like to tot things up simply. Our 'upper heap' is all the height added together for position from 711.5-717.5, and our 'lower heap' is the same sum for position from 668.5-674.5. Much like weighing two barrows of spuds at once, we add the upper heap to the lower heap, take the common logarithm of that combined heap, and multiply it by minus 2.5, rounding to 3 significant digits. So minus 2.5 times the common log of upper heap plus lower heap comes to -3.26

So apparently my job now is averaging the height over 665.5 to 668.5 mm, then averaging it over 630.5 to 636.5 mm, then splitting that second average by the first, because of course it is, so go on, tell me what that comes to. 1.08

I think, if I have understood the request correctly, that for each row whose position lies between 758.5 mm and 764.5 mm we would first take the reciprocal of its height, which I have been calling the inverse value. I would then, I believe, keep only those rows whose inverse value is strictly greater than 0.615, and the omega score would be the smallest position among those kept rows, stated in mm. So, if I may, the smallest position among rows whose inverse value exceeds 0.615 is 759 mm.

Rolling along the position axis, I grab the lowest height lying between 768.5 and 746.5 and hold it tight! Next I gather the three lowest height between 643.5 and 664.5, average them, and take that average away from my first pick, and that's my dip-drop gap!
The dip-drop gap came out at -0.38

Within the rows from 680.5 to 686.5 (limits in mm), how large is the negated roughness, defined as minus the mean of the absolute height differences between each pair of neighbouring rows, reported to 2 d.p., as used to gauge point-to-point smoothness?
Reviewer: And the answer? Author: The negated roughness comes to -0.11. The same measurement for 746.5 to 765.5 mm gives -0.08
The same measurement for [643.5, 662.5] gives -0.06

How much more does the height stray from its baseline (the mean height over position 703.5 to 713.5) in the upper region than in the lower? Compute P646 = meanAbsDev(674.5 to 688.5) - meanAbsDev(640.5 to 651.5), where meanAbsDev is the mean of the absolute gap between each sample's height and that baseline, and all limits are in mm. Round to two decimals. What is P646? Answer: -0.23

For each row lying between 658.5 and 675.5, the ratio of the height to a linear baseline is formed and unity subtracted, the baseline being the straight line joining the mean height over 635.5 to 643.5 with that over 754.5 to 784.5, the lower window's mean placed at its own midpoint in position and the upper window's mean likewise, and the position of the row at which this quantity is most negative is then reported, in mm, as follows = 667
